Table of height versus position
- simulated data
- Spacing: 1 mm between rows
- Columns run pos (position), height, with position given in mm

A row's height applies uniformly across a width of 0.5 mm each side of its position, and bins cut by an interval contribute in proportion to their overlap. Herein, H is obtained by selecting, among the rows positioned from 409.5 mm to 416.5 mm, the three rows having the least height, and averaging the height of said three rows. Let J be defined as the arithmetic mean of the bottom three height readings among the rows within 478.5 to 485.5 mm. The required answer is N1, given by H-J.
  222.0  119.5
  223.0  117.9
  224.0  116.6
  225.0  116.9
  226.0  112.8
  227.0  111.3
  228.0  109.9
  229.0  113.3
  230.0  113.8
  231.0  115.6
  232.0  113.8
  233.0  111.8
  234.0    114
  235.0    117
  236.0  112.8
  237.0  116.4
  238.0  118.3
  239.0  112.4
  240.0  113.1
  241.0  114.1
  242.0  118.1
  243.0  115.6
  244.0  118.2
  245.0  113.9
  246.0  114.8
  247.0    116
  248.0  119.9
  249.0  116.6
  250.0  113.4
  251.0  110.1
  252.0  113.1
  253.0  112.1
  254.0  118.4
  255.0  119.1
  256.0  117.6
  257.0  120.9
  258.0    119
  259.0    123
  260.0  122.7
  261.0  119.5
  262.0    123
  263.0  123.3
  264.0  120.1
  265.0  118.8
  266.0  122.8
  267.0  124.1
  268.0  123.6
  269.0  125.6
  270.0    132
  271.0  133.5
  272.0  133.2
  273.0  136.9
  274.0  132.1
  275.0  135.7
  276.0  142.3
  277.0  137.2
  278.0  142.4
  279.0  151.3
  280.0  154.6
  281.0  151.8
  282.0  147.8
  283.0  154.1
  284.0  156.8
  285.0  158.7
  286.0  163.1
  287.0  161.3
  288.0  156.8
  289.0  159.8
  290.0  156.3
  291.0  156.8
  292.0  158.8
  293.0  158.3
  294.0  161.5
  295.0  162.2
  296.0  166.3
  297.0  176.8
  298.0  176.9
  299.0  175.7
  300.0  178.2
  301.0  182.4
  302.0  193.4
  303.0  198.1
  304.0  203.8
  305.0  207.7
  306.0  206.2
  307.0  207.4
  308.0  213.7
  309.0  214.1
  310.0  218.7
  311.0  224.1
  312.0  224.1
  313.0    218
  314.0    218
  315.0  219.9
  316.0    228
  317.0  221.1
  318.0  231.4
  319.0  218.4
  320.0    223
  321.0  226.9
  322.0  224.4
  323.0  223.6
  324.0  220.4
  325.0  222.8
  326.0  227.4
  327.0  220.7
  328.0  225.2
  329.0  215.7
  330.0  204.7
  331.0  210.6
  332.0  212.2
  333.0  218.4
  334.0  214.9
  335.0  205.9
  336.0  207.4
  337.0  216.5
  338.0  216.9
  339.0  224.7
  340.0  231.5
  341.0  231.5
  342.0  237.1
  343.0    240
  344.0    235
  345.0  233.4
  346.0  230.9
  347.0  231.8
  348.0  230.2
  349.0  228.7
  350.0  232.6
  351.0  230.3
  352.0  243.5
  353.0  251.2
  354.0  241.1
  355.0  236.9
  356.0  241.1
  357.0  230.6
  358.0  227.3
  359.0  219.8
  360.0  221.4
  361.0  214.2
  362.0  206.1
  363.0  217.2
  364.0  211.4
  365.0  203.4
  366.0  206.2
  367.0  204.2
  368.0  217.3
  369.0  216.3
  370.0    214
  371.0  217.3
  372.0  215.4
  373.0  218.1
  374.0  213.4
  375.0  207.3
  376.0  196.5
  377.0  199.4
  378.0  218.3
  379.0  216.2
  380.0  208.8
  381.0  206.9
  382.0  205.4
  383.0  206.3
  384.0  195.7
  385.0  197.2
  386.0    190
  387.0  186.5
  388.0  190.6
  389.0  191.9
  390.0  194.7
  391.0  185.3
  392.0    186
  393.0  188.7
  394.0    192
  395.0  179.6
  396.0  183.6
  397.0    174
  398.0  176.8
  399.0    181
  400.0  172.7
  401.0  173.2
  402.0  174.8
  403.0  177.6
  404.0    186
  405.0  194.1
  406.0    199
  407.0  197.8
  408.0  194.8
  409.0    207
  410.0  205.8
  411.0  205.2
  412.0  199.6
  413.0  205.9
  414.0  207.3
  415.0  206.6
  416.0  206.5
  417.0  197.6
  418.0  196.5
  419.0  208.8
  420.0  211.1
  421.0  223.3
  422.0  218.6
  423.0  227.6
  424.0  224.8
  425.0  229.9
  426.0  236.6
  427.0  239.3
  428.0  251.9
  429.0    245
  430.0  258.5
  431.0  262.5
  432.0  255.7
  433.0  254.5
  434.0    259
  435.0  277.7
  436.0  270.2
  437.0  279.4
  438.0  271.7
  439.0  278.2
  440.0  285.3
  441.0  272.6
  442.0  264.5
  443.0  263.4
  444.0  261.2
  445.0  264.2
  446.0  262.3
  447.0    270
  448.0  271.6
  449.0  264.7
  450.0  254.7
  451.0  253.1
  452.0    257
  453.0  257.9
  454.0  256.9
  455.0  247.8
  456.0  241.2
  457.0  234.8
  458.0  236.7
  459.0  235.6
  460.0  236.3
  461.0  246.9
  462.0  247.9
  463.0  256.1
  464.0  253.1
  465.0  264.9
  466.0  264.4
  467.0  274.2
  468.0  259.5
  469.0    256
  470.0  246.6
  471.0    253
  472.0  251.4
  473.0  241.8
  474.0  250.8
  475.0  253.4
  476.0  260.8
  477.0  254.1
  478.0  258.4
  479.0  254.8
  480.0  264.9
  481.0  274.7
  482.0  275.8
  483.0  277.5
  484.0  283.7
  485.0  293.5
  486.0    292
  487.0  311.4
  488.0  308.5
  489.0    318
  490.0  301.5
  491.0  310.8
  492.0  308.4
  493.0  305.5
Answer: -61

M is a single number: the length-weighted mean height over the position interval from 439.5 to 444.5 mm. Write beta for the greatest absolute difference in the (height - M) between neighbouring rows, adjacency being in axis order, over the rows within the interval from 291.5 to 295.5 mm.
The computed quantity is 3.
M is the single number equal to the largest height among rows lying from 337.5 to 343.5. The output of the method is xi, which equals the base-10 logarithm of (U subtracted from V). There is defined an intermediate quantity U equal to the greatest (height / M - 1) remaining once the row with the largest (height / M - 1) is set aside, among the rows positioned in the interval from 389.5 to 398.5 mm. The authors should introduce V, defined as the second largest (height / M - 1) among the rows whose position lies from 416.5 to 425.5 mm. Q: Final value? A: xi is -0.83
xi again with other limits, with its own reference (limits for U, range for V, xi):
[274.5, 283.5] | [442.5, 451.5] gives -0.32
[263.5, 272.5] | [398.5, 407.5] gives -0.57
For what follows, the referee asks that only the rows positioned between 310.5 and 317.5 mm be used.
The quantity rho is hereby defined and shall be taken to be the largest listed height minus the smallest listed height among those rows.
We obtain 10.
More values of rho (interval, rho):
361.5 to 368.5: 14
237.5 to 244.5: 6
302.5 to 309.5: 16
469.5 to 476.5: 19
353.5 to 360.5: 21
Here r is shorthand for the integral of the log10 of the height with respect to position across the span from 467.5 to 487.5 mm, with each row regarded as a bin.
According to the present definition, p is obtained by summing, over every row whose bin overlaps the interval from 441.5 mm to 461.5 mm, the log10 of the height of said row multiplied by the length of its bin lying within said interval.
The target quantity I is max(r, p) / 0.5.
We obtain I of 96.9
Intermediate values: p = 48.1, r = 48.5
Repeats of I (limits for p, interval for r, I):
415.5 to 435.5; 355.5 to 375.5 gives 94.7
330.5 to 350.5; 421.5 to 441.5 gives 96.2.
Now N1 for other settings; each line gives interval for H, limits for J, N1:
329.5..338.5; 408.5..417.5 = 5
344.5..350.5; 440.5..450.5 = -29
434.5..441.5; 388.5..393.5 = 85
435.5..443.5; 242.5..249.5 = 151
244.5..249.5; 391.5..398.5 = -62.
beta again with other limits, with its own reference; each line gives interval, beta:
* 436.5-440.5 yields 8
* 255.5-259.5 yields 4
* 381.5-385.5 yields 11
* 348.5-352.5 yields 13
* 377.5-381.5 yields 7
